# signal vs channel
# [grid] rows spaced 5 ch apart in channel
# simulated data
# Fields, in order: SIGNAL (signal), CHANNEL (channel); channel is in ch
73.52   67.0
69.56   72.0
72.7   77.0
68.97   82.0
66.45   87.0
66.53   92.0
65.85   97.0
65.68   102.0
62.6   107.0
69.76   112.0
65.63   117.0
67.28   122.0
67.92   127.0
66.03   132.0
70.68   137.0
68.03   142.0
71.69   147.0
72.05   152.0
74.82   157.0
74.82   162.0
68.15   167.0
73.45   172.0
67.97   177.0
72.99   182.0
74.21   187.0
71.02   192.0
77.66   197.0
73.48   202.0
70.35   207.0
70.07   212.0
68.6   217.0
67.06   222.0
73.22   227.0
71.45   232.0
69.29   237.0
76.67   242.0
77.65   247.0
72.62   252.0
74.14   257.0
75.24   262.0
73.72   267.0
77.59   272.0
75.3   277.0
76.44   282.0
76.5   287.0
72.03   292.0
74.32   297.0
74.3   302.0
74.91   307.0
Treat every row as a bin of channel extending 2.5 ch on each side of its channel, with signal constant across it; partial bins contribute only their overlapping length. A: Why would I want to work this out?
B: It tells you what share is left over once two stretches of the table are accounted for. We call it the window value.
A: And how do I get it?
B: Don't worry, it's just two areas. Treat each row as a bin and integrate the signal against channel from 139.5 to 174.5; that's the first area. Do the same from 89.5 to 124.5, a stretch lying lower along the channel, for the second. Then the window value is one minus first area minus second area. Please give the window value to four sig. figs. -4831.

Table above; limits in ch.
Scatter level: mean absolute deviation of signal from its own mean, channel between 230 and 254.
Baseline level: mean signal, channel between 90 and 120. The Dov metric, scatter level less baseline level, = -63.1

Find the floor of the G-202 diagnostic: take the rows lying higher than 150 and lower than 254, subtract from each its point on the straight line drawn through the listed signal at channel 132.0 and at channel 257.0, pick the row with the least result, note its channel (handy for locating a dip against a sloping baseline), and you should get 222.0 ch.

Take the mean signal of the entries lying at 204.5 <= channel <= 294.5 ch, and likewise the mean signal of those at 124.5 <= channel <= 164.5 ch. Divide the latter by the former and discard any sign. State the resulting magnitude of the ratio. 0.97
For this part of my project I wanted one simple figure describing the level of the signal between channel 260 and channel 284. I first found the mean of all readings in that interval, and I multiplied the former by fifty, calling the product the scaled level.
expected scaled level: 3783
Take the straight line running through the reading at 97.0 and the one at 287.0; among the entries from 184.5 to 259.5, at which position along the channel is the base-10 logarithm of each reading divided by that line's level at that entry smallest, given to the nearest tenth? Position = 222.0 ch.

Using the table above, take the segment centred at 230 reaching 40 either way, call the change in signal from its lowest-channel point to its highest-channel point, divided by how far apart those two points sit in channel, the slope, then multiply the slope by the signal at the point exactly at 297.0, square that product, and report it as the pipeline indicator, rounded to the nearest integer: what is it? 7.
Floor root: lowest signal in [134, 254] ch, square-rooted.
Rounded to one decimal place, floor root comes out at 8.2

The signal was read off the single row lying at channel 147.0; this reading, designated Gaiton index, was 71.69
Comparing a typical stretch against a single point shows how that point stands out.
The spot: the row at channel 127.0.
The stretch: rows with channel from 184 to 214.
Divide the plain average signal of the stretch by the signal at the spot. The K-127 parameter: 1.07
